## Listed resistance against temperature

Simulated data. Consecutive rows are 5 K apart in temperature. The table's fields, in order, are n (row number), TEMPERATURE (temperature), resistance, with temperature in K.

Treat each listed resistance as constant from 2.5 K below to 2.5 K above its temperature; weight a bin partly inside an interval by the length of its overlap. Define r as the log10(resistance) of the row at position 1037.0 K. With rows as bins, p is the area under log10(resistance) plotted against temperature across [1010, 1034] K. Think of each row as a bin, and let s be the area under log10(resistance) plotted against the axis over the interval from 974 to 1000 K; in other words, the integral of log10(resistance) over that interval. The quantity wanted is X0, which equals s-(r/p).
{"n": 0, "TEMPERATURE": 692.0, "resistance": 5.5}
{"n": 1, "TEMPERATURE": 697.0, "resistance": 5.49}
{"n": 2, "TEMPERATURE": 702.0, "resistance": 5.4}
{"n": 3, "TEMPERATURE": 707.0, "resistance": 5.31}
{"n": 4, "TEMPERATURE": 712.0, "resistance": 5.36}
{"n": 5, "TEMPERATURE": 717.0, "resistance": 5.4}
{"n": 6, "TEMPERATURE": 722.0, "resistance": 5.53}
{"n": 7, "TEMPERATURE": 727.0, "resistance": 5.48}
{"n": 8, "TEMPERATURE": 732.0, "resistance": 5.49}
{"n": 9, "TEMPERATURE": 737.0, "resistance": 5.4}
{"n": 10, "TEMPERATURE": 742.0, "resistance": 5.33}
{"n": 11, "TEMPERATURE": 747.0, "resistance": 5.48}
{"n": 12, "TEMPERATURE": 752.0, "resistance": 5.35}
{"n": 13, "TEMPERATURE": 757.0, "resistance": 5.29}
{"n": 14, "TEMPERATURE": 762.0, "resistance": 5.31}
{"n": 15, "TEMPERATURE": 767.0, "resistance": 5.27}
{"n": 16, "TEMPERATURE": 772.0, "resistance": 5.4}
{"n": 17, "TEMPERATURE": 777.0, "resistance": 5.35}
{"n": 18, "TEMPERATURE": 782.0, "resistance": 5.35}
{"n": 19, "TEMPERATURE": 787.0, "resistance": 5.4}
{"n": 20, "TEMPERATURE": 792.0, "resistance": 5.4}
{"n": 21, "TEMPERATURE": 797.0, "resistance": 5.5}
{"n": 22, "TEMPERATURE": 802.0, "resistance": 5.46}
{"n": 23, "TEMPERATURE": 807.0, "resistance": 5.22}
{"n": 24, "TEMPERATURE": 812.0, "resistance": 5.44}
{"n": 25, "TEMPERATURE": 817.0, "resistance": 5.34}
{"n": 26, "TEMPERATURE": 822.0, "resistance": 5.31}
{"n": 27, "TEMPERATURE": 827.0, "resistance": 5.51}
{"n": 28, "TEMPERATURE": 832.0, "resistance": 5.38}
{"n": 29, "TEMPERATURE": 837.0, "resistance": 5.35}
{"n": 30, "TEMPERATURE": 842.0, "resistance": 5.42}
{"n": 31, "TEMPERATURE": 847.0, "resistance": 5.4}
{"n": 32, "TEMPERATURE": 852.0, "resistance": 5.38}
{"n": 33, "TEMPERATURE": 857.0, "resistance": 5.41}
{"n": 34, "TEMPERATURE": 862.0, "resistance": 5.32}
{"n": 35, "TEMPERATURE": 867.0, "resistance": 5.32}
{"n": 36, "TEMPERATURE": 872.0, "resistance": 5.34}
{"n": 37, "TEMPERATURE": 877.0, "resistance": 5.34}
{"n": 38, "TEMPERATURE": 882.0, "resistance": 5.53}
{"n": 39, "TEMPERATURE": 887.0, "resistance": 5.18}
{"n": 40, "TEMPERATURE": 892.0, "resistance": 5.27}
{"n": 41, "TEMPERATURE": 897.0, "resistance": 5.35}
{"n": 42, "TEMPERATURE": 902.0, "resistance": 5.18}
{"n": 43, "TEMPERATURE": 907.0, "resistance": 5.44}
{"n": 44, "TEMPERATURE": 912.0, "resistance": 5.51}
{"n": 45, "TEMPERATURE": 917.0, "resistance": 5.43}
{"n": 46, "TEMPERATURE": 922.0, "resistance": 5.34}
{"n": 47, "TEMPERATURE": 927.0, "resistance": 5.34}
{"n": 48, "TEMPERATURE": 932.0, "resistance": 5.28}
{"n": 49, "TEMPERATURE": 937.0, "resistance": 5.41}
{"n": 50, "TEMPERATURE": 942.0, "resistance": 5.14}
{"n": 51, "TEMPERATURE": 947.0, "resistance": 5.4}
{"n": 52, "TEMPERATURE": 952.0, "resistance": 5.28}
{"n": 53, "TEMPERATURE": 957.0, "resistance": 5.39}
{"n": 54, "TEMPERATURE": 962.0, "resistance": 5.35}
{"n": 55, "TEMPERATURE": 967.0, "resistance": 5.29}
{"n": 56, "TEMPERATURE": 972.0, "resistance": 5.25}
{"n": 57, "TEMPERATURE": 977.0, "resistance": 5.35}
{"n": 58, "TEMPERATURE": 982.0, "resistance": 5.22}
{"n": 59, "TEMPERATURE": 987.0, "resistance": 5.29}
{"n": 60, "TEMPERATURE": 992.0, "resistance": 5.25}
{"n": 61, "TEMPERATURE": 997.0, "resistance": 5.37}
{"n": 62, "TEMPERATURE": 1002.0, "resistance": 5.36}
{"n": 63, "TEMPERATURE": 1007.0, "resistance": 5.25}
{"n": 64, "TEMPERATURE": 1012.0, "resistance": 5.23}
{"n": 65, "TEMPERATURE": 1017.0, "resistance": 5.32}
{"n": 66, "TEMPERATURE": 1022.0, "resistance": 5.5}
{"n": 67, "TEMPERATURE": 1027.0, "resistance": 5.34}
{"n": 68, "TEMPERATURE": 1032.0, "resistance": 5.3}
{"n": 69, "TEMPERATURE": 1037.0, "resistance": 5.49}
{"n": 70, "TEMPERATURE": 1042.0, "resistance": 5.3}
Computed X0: 18.8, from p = 17.5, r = 0.740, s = 18.8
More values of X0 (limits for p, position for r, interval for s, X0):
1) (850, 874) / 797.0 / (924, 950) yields 18.8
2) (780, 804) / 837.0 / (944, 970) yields 18.9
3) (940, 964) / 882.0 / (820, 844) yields 17.5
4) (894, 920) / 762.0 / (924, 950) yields 18.8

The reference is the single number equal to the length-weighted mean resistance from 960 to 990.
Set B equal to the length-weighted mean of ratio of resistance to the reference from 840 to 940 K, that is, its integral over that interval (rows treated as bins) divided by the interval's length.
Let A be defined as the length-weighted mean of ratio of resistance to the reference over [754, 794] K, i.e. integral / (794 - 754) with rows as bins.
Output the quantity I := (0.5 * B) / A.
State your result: 0.5012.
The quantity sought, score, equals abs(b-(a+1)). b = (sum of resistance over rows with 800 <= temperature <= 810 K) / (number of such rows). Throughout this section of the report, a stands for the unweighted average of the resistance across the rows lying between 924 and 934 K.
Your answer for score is 0.97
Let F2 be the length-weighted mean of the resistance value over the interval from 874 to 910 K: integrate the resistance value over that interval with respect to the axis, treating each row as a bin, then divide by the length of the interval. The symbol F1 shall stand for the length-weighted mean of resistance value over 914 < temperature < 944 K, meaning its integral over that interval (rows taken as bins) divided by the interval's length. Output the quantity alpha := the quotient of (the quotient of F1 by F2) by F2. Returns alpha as 0.188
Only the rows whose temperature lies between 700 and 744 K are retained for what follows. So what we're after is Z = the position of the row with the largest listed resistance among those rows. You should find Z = 722.0 K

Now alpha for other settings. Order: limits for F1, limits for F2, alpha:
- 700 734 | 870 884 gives 0.186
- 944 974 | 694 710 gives 0.182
